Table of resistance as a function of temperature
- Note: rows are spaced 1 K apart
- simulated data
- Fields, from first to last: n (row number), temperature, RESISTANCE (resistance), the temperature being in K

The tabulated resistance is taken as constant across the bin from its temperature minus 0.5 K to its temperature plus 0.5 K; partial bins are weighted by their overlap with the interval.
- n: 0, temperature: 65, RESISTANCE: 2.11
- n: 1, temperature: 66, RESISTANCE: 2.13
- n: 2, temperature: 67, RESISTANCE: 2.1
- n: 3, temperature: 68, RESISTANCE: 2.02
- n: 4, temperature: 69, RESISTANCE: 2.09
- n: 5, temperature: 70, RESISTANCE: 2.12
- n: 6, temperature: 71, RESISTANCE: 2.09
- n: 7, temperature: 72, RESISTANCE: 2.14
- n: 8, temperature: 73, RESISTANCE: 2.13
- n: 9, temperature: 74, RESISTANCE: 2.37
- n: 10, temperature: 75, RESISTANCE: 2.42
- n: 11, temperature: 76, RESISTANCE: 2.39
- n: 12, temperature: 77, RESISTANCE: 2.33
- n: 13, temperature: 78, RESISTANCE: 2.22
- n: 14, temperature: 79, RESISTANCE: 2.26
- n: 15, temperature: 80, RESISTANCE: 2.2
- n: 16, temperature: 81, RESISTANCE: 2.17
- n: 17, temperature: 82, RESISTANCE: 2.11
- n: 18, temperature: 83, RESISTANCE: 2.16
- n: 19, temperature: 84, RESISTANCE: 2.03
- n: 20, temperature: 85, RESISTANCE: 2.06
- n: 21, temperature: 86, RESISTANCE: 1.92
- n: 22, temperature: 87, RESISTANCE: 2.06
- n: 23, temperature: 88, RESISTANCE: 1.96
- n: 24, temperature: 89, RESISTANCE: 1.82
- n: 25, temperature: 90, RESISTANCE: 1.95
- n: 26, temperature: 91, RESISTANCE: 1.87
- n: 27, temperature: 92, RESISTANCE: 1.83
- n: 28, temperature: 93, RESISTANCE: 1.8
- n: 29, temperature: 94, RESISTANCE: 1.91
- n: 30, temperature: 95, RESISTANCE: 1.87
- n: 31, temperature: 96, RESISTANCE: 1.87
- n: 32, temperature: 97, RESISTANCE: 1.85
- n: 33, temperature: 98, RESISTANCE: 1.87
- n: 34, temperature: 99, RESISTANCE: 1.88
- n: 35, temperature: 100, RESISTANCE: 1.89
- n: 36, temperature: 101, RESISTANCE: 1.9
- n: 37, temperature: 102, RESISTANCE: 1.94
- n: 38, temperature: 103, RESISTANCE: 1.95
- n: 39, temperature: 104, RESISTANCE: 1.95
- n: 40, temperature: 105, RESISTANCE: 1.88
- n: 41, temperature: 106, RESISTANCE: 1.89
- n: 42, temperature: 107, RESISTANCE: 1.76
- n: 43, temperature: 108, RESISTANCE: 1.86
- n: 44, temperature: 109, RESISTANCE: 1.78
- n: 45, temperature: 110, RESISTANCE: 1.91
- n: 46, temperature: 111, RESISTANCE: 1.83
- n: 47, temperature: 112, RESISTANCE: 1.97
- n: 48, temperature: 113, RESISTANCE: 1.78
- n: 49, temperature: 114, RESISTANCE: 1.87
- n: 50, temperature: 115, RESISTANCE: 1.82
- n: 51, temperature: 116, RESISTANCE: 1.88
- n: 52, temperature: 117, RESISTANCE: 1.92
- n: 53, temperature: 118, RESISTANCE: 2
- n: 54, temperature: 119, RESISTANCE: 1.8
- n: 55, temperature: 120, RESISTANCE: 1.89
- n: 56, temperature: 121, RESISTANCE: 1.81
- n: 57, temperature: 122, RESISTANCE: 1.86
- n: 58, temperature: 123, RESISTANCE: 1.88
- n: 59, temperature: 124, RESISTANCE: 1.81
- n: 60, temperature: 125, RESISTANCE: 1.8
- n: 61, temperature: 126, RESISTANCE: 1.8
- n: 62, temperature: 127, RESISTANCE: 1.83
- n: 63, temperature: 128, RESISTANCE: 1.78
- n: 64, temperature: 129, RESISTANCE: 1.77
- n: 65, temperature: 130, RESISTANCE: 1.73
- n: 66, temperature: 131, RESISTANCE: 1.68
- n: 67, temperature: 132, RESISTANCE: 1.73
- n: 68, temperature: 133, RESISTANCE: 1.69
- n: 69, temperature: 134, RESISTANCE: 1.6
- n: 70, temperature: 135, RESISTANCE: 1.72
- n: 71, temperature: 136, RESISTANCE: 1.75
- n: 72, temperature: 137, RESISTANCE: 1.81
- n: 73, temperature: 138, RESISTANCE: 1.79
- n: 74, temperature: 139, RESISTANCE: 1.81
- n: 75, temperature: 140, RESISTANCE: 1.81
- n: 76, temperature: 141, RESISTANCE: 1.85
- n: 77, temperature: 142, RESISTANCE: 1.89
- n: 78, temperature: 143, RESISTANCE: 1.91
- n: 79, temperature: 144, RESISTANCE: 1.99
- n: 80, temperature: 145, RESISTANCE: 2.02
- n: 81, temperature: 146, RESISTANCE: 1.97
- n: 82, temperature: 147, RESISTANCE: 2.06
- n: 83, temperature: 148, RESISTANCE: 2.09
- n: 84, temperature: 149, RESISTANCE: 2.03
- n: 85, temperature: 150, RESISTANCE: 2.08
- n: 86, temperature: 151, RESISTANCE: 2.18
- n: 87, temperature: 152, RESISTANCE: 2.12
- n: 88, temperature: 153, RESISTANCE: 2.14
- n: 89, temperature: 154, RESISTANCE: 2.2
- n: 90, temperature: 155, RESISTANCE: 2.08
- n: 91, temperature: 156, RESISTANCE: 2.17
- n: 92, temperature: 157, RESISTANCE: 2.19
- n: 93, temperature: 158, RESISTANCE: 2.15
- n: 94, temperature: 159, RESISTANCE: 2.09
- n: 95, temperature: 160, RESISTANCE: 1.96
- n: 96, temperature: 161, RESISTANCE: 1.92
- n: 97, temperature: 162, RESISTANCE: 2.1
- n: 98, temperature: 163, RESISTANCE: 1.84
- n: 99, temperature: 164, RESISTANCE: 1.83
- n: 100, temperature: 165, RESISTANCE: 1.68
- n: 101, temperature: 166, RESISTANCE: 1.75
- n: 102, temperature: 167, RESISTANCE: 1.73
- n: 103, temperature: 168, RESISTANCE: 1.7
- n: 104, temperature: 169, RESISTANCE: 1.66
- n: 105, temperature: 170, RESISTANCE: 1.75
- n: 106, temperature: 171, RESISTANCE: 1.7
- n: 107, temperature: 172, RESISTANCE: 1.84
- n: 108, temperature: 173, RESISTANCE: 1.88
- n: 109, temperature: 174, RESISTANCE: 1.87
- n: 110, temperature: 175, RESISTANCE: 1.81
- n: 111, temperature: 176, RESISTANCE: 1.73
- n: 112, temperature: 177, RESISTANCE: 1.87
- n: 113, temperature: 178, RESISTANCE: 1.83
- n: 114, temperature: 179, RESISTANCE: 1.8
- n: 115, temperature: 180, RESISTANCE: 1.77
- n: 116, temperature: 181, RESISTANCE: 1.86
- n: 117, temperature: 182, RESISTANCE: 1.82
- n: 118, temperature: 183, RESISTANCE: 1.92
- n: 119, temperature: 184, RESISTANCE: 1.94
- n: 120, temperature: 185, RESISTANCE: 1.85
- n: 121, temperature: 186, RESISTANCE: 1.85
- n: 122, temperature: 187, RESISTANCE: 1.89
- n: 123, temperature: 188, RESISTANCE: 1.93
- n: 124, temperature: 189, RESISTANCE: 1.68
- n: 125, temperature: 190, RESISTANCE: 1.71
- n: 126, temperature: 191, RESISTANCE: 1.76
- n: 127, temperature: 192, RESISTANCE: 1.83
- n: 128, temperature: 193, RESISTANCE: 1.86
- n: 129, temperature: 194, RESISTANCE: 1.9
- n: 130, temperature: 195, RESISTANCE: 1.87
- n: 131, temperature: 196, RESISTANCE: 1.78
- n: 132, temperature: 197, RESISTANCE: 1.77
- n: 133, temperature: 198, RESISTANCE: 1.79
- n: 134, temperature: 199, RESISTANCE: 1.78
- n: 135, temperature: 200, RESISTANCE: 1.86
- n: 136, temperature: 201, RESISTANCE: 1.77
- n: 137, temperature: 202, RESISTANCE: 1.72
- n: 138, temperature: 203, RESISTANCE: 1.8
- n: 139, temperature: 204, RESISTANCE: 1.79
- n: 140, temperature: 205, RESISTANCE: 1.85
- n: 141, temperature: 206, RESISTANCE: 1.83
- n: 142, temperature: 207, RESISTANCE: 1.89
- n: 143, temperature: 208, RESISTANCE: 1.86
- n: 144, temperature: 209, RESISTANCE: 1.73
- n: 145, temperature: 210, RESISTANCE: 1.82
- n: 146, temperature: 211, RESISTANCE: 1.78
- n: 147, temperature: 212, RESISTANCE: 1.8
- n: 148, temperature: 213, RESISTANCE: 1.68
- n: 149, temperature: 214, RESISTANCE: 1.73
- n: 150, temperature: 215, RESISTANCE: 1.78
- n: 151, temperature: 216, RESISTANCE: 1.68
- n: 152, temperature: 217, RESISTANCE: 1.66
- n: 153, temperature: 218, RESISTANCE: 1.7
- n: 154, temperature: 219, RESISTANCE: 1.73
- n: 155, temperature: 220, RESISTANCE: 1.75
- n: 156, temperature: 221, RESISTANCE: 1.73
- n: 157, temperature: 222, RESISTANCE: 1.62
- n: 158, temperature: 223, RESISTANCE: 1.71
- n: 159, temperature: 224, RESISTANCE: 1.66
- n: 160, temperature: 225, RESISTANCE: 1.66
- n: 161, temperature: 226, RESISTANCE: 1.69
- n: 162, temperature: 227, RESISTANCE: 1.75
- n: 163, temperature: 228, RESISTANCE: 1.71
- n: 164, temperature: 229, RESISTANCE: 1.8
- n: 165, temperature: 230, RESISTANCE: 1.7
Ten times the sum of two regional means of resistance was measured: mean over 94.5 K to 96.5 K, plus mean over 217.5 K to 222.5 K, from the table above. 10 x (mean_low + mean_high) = 36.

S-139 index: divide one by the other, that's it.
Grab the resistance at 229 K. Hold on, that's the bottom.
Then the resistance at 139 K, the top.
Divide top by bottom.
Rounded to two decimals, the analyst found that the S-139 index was 1.01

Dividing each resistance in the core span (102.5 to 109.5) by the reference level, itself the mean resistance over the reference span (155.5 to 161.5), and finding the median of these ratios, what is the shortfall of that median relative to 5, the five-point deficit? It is 4.10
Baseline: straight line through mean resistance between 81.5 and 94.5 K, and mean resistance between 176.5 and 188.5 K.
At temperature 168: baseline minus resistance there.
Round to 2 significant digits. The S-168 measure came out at 0.18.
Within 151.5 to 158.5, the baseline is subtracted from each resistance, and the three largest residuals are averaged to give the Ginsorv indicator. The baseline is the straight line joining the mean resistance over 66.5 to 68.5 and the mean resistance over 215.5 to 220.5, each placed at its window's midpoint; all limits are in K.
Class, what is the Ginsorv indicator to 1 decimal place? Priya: 0.3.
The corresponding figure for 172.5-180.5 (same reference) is 0.1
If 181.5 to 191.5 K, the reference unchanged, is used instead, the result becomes 0.1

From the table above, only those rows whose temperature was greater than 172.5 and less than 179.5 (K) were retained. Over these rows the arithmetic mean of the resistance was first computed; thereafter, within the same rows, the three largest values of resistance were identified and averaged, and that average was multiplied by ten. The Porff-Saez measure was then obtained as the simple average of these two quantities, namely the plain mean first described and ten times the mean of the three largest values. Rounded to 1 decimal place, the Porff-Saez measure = 10.3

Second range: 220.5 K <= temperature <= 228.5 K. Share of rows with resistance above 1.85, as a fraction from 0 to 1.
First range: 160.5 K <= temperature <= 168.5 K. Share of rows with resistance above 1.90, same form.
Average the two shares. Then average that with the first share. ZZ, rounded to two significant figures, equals 0.19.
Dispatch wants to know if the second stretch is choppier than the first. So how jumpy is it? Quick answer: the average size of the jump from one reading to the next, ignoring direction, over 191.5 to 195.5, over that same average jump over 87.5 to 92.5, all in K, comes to 0.34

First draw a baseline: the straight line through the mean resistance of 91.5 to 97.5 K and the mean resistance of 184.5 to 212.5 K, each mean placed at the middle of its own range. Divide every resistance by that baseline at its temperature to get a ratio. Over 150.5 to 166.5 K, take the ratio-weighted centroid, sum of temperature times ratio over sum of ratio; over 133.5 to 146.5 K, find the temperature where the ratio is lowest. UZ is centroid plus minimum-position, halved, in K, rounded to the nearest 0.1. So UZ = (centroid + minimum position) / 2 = 146.1 K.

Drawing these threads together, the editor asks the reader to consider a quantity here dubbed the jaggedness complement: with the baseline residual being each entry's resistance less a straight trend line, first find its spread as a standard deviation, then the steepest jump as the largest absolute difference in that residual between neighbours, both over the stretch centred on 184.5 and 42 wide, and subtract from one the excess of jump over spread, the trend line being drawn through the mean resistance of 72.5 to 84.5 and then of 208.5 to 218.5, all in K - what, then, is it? 0.85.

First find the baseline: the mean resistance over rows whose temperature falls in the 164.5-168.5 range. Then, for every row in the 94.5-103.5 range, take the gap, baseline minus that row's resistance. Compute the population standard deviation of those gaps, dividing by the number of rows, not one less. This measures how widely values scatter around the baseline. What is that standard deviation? 0.03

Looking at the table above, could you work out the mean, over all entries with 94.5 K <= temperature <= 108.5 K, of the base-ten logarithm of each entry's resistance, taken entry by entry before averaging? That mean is 0.275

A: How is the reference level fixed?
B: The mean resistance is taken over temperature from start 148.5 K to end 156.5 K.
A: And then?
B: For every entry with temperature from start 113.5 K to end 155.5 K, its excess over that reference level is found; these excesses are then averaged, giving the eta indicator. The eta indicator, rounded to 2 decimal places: -0.24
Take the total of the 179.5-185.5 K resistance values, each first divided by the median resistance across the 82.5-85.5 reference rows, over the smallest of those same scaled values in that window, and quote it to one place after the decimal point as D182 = 6.3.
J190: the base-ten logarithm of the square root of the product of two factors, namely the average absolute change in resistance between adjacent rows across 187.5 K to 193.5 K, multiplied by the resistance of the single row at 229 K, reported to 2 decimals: -0.41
